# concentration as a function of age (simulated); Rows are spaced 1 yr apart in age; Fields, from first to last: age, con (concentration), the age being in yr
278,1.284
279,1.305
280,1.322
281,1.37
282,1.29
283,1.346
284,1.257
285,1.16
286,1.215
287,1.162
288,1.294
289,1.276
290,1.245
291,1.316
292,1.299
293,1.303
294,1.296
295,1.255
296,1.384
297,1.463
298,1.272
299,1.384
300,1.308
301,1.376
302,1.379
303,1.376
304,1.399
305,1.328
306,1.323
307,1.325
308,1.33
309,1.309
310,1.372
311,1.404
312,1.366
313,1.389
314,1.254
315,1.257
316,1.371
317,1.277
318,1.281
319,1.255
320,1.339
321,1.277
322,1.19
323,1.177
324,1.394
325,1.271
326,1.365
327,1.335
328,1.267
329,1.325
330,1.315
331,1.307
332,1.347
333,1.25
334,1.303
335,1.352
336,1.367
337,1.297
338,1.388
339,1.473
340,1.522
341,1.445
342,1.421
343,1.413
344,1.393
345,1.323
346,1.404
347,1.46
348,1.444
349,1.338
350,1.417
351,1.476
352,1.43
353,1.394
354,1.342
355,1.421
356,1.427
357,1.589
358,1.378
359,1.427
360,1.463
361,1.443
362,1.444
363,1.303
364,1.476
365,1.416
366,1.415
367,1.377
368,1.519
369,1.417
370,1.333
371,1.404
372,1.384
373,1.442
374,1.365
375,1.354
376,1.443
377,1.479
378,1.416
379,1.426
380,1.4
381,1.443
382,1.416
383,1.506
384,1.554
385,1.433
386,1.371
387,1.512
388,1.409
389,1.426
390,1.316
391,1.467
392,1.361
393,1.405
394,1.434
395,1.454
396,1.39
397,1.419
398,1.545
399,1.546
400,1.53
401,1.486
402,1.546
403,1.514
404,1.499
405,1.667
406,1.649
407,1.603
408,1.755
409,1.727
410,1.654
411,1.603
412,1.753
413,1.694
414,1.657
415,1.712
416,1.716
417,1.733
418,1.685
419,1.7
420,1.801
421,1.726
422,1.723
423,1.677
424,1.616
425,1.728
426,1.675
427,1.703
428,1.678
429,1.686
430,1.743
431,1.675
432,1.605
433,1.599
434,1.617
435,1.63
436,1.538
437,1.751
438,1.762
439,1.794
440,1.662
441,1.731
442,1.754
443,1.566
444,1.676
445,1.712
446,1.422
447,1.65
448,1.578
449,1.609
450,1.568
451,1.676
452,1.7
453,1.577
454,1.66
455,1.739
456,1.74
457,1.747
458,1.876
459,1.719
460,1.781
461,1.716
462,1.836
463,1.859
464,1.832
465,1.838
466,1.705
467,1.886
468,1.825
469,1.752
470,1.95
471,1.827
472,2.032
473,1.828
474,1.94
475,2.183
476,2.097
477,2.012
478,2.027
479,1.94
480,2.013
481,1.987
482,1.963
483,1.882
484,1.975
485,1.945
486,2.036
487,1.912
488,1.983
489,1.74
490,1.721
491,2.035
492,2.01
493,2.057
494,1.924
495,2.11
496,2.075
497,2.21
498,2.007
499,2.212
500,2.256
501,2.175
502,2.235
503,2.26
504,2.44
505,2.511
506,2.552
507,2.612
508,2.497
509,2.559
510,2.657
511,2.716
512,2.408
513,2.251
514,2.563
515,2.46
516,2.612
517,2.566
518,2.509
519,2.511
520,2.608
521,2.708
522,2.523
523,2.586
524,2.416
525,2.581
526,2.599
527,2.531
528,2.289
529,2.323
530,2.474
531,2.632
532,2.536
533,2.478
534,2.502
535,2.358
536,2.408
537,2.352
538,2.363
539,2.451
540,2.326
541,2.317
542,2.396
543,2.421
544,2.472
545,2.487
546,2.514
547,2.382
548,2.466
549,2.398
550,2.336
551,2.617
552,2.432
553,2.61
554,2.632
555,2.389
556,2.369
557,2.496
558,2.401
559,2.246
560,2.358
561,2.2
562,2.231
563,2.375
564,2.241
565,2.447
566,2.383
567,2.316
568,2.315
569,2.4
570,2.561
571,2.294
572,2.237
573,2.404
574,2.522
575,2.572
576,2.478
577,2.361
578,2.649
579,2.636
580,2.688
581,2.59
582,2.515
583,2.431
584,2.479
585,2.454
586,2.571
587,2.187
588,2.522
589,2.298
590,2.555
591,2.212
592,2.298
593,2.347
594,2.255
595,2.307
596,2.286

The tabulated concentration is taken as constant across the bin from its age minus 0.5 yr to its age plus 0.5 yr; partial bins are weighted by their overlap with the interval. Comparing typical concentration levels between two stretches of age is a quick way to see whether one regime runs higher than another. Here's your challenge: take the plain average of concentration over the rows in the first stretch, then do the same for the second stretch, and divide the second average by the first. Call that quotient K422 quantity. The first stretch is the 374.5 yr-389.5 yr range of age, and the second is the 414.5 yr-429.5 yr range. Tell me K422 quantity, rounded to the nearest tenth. 1.2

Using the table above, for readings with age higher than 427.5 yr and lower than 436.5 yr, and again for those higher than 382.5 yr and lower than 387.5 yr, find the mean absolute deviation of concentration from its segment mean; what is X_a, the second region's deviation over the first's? 1.2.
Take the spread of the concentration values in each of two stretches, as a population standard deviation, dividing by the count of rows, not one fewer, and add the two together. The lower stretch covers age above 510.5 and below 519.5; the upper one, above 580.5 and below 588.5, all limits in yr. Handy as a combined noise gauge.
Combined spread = 0.24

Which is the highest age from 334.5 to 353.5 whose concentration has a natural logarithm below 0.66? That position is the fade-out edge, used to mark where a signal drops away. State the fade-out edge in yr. 353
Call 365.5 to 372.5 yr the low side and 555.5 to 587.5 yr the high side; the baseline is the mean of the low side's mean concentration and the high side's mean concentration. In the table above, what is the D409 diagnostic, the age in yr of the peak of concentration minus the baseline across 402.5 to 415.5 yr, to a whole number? 408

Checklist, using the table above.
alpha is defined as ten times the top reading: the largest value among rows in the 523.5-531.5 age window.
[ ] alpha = 26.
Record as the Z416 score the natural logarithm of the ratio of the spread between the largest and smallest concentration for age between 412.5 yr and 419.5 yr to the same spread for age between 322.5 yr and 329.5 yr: -1.0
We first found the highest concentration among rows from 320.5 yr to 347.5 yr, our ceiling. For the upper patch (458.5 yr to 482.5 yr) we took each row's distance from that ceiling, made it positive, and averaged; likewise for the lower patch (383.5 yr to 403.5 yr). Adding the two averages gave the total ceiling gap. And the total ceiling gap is 0.45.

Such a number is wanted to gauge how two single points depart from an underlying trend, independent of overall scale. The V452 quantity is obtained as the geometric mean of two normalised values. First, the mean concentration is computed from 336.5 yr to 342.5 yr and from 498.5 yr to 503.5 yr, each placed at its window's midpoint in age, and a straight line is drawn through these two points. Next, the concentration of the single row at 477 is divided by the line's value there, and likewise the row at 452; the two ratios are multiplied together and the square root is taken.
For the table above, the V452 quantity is 0.90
